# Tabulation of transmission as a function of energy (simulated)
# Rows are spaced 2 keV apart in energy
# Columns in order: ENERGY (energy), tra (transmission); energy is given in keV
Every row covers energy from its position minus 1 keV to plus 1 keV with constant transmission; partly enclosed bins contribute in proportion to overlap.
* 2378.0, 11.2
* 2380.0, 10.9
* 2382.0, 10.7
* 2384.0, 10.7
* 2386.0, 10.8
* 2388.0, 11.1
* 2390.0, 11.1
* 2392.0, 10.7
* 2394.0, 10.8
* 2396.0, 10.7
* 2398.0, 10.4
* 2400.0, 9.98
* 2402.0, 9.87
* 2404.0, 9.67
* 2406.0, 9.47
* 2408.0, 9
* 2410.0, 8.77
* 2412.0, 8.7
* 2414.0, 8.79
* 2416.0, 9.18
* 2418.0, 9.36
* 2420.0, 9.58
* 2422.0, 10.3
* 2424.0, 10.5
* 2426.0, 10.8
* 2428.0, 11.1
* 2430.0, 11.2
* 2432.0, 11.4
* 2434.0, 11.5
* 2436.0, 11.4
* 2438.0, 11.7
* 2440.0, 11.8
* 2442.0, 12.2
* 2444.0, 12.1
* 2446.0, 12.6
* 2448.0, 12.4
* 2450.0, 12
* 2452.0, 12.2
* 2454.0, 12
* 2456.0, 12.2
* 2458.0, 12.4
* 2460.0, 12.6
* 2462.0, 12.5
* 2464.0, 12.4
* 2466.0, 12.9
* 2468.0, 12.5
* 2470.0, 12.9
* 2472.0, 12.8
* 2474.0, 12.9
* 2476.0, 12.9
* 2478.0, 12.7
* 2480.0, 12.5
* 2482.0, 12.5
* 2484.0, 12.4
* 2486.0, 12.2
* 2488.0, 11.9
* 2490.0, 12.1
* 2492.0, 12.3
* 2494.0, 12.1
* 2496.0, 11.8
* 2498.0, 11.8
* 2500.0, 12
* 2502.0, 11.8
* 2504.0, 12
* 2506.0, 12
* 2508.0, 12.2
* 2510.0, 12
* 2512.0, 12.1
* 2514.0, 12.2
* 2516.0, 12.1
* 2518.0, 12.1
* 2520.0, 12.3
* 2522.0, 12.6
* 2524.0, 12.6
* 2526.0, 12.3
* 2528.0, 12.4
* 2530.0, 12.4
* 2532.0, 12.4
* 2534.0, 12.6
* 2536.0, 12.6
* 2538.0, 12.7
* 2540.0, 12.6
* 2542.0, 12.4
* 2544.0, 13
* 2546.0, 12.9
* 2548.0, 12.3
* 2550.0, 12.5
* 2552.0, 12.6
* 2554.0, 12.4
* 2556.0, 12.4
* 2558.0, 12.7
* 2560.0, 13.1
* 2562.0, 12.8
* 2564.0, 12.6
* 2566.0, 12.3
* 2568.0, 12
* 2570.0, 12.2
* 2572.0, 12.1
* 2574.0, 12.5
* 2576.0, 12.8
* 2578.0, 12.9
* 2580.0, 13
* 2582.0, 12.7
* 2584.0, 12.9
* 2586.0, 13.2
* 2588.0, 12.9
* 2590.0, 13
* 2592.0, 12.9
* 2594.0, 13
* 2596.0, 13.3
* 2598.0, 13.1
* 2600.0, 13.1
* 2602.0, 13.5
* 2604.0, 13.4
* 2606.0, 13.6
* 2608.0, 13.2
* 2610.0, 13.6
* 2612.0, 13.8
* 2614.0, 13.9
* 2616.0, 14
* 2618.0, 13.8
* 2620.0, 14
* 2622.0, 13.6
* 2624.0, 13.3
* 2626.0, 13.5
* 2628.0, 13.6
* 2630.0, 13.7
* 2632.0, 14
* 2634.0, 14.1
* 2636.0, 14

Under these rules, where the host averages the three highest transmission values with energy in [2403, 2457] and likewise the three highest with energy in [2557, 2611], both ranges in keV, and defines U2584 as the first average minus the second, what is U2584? -1.2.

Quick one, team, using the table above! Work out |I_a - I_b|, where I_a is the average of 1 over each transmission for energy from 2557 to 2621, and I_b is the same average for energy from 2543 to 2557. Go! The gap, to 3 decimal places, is 0.003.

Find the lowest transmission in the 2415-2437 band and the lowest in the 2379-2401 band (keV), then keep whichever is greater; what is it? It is 10.0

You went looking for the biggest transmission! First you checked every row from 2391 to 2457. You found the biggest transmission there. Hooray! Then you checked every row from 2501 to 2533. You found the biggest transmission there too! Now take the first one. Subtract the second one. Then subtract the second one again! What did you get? -12.6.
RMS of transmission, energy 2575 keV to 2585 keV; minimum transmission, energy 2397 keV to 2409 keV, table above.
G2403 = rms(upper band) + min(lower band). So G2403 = 21.9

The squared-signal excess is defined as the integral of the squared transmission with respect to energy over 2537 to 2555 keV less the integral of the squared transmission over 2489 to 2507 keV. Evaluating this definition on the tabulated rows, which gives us 271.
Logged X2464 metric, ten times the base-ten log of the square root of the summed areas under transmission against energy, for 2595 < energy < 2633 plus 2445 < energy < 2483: 14.98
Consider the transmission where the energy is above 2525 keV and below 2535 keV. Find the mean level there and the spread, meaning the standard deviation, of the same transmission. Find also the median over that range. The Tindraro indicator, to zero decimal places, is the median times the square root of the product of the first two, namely 14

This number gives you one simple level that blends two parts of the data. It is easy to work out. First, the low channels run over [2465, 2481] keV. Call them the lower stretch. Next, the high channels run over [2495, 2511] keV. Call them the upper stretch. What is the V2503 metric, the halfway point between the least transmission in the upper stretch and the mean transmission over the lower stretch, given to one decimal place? 12.3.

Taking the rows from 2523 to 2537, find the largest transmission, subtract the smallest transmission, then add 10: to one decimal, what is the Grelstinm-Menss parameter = 10.3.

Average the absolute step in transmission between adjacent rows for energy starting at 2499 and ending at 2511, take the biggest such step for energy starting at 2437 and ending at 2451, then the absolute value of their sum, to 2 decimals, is 0.66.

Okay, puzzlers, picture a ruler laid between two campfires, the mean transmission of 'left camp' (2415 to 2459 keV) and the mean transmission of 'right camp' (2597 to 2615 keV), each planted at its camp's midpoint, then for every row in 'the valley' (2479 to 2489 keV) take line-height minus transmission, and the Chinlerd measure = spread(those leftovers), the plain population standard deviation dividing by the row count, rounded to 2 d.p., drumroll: 0.26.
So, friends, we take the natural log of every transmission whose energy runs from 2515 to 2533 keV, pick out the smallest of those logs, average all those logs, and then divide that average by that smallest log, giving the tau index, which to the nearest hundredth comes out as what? 1.01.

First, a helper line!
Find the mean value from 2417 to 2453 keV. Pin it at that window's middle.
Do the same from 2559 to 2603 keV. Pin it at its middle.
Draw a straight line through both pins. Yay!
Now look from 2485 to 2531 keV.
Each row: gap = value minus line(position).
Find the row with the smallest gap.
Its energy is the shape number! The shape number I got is 2502.0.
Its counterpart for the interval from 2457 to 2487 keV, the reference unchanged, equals 2486.0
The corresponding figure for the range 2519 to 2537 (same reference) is 2526.0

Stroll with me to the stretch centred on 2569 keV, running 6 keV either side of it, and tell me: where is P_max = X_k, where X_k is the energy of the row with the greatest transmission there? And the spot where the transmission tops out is 2564.0 keV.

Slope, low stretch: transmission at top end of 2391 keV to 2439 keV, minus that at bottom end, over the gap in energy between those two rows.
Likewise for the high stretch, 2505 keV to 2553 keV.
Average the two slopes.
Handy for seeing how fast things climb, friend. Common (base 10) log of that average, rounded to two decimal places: -1.76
